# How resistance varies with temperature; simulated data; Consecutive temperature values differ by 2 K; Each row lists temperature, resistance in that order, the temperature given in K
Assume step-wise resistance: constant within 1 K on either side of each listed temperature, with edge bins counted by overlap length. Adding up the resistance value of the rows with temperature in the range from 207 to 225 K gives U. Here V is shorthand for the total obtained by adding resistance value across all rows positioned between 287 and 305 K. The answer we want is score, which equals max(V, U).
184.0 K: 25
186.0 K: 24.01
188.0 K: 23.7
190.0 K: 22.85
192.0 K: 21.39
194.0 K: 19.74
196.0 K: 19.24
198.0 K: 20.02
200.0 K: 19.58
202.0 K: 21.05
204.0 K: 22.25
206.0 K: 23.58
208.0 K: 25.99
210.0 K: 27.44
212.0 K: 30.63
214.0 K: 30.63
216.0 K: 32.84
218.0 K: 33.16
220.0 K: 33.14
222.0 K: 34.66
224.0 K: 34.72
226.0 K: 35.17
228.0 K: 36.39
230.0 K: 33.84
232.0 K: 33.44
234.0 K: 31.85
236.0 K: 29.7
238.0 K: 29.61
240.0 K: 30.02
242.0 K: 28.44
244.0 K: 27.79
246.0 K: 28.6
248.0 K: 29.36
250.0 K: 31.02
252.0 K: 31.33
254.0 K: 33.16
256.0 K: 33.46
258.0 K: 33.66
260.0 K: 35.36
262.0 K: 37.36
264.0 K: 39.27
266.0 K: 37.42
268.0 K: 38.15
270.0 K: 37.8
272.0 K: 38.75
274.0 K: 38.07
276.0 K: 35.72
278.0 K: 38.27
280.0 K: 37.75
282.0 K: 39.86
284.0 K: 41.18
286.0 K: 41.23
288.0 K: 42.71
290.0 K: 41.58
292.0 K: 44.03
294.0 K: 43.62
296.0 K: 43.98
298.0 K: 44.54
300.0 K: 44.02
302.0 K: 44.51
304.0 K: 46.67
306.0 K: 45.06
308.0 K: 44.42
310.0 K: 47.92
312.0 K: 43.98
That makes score 396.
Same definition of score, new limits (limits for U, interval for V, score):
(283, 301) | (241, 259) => 387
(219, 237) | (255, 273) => 331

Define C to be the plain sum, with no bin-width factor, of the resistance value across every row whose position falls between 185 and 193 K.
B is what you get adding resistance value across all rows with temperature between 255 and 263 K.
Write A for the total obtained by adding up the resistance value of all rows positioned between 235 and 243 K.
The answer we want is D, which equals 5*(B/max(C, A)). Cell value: 5.9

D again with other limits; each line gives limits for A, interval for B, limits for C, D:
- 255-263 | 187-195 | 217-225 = 3.1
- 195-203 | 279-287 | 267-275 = 5.2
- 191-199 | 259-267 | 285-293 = 4.4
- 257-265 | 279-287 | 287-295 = 4.7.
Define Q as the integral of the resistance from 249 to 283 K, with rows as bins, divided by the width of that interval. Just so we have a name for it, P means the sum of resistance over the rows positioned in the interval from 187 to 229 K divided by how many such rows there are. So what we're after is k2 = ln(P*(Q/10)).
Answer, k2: 4.59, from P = 27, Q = 36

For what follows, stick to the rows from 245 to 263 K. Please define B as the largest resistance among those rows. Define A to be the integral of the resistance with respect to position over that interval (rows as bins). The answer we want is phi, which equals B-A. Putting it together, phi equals -549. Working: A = 587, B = 37.36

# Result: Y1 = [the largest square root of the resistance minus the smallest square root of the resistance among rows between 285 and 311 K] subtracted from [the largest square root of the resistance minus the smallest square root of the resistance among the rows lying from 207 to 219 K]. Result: 0.2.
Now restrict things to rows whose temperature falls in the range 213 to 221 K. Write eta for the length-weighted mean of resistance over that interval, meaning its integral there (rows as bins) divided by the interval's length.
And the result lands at 32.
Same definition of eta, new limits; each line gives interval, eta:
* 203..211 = 25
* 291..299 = 44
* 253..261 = 34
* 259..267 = 37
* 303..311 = 46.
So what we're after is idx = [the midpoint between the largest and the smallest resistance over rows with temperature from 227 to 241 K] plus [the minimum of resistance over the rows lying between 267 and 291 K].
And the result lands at 68.7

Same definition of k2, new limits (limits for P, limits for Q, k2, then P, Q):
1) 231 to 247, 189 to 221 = 4.32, 30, 25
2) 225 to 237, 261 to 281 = 4.84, 33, 38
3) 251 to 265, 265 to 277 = 4.88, 35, 38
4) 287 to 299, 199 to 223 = 4.80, 43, 28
